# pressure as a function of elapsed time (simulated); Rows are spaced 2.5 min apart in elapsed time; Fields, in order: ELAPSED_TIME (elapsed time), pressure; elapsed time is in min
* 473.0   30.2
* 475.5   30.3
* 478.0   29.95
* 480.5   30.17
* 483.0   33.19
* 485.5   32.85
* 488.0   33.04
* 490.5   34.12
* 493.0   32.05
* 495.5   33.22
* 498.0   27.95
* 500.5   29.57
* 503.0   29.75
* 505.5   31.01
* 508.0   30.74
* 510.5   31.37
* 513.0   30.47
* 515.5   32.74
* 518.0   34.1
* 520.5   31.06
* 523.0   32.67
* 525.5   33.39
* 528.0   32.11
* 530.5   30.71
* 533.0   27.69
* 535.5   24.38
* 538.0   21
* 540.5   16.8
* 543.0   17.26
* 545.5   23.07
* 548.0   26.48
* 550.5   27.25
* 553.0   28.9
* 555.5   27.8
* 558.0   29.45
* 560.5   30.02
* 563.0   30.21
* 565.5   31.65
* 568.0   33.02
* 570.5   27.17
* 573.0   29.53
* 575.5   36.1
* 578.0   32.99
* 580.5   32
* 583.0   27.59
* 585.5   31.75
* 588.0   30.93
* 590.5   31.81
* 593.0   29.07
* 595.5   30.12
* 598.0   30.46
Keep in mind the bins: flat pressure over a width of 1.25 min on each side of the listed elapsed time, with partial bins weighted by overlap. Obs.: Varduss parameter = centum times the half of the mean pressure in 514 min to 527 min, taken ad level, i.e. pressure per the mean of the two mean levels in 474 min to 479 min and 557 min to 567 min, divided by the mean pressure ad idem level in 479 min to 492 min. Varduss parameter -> 50.2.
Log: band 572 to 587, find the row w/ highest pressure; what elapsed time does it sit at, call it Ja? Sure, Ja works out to 575.5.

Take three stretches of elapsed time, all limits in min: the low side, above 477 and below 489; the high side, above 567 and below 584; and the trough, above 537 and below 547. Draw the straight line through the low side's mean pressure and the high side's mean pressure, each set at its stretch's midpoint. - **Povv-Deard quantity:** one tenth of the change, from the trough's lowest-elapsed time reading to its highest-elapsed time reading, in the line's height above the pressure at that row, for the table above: -0.21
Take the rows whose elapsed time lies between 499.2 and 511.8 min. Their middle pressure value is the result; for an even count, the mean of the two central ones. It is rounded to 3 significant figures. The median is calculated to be 30.7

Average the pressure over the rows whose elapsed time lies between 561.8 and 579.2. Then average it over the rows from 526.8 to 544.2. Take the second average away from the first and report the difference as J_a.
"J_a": 7.2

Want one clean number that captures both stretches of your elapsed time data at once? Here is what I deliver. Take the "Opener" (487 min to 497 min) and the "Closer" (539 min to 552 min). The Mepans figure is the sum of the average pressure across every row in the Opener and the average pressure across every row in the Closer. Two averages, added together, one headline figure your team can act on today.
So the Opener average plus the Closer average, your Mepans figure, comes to 55.3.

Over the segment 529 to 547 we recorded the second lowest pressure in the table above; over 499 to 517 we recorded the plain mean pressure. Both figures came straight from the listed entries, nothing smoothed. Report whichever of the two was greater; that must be 30.8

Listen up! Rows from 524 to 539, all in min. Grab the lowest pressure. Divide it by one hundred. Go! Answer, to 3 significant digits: 0.210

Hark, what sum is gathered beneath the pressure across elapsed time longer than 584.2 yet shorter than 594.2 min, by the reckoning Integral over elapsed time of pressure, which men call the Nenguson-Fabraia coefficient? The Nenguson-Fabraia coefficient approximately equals 309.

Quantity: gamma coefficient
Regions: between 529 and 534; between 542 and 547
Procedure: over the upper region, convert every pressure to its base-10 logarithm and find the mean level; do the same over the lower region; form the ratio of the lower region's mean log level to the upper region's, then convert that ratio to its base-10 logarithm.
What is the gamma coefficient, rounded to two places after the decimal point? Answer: 0.05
